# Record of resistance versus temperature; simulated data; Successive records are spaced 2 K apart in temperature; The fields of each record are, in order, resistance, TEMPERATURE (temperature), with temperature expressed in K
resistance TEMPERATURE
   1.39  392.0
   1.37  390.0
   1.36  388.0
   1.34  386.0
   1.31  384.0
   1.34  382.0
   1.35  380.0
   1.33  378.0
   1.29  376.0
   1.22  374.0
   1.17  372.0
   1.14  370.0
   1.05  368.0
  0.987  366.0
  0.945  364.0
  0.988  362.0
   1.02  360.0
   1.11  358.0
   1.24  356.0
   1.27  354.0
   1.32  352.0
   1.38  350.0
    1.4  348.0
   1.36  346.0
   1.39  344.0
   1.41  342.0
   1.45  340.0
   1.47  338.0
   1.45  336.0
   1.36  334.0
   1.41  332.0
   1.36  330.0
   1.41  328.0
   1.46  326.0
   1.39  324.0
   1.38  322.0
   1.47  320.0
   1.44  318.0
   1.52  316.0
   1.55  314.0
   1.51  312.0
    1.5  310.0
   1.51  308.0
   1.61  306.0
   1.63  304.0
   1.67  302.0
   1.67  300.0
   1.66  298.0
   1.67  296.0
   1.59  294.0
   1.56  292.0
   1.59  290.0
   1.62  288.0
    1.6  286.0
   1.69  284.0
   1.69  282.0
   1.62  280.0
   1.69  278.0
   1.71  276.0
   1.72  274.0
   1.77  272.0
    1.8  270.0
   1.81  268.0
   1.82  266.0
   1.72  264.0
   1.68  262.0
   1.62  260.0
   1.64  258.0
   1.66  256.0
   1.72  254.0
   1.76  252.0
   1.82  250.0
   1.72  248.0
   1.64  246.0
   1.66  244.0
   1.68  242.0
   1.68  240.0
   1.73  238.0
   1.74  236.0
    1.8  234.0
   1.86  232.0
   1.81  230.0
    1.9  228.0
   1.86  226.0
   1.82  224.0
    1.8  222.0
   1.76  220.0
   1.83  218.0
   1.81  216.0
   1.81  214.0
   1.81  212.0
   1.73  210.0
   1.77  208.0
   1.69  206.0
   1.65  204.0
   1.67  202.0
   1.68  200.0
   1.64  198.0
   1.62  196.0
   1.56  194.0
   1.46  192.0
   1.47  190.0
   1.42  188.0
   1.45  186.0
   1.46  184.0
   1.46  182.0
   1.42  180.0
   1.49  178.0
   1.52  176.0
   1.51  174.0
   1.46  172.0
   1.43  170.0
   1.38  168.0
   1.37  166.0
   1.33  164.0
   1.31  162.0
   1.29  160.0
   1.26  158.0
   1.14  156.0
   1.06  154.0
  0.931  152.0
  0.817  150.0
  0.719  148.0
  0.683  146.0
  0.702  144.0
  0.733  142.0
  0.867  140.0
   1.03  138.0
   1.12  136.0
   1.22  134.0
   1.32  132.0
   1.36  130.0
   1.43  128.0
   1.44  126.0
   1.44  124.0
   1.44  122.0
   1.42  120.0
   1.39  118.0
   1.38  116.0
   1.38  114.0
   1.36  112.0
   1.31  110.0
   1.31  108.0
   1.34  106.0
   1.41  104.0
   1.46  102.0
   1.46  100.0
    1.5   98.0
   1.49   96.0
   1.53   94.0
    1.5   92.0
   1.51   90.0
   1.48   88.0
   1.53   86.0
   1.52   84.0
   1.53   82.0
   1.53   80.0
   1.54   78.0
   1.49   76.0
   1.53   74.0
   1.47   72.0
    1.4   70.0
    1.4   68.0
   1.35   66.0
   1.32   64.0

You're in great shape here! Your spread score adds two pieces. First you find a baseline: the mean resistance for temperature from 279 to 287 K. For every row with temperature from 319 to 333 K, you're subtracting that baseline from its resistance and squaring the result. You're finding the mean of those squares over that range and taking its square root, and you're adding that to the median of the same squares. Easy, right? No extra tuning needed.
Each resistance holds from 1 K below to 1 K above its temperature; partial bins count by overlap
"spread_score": 0.30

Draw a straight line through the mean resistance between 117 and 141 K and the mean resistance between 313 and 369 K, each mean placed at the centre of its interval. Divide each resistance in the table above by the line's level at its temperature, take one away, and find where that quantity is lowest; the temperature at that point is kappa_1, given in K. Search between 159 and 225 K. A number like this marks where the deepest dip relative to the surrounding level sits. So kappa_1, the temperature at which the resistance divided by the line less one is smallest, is 160.0 K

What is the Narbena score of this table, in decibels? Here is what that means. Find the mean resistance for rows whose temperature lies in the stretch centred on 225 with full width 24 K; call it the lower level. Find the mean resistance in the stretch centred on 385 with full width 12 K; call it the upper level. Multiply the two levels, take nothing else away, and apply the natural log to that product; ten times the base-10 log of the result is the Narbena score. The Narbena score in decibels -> -0.49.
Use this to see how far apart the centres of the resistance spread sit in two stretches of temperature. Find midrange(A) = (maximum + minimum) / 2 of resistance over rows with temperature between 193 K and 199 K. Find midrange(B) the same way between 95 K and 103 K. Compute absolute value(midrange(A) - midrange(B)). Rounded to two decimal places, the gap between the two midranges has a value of 0.12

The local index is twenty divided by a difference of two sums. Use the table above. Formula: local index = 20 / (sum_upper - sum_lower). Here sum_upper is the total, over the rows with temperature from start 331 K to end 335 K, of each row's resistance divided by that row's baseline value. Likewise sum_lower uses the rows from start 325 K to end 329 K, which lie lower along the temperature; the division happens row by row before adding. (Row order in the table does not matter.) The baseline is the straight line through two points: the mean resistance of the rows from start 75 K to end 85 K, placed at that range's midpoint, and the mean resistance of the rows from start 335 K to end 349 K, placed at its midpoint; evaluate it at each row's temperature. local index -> -299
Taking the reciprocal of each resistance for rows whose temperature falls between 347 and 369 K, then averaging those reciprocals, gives 0.88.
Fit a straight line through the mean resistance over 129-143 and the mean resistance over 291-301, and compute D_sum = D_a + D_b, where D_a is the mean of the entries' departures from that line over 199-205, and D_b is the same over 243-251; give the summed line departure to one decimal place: 0.6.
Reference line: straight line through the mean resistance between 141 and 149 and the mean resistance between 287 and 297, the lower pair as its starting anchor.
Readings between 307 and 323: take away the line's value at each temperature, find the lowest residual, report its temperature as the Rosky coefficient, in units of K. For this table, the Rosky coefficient 322.0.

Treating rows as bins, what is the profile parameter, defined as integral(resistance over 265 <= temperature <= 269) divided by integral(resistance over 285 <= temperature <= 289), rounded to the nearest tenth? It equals 1.1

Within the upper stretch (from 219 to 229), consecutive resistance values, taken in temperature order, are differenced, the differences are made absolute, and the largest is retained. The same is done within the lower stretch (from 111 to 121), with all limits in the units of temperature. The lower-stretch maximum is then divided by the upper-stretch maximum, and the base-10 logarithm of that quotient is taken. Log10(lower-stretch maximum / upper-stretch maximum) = -0.12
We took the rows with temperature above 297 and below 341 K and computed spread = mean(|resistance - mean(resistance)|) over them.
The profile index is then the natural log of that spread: -2.52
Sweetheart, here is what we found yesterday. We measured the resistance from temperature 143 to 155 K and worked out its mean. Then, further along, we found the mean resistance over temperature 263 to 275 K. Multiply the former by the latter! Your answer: 1.45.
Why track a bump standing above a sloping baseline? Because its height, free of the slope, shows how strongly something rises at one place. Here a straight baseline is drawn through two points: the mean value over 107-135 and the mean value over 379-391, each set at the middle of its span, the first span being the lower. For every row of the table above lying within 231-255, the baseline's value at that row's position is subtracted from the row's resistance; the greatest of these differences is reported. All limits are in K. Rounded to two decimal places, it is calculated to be 0.50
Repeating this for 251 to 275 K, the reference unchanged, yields 0.46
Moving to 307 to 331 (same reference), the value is 0.20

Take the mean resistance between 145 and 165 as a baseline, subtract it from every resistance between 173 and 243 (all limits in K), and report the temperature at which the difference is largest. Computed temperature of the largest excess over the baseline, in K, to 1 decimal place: 228.0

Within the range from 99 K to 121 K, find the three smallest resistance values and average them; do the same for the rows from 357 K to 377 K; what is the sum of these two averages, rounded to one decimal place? 2.3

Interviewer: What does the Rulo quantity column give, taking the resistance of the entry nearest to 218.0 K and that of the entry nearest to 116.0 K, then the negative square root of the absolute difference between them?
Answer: -0.67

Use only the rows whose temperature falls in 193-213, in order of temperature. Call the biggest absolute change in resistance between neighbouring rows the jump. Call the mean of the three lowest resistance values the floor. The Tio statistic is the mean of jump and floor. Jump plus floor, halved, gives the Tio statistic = 0.84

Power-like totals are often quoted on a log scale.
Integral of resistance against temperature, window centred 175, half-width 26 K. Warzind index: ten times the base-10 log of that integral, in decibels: 18.6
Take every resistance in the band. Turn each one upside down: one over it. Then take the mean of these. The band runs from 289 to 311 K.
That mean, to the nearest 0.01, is 0.62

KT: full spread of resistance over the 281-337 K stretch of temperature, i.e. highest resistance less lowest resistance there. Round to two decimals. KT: 0.33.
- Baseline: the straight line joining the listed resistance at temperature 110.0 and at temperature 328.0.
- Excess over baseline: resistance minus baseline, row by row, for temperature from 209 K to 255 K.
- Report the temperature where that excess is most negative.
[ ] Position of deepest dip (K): 246.0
